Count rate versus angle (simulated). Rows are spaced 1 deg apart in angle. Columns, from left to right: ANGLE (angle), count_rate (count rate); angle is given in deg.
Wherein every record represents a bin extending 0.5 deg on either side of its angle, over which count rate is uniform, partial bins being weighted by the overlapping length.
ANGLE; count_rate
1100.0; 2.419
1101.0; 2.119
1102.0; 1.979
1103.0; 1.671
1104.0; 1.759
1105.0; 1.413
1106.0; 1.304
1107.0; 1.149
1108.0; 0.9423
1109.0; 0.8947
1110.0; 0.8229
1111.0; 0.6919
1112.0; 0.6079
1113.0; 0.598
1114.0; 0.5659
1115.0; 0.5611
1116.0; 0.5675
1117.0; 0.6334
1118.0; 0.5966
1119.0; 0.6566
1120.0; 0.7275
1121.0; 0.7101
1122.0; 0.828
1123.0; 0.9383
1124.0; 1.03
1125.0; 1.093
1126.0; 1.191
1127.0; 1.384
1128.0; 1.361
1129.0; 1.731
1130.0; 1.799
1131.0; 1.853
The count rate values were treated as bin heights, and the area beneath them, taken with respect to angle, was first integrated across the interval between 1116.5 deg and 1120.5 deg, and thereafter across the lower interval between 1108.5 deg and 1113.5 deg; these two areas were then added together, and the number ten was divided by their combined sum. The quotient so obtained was 1.6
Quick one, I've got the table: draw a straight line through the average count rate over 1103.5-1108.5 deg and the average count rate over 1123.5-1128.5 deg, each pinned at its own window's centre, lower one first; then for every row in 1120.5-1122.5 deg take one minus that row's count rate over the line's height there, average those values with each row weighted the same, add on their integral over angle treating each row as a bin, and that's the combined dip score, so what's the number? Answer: 1.1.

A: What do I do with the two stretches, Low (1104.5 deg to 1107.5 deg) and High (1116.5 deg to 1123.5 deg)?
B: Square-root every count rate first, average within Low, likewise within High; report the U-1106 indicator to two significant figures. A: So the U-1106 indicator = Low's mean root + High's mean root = 2.0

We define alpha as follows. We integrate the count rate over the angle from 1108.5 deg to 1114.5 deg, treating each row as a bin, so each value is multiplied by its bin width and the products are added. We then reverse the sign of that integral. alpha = -4.2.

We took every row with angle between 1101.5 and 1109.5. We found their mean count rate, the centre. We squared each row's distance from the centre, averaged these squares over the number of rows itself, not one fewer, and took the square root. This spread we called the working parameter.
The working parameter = 0.37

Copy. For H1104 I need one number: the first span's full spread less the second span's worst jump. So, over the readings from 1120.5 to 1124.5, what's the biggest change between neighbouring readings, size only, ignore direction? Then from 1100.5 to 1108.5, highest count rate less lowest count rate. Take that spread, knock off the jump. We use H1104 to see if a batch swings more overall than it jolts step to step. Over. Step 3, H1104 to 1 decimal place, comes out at 1.1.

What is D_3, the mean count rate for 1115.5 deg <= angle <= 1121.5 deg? 0.65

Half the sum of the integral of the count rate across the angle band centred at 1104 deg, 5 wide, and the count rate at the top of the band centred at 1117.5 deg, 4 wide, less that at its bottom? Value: 4.1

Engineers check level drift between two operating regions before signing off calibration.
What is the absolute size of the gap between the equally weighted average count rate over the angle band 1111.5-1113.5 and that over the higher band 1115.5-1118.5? 0.00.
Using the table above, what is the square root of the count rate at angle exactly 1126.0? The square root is 1.09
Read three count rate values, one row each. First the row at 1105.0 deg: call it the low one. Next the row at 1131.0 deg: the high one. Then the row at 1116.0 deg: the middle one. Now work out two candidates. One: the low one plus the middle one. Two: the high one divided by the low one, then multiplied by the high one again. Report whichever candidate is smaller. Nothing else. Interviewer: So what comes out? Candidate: 2.0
